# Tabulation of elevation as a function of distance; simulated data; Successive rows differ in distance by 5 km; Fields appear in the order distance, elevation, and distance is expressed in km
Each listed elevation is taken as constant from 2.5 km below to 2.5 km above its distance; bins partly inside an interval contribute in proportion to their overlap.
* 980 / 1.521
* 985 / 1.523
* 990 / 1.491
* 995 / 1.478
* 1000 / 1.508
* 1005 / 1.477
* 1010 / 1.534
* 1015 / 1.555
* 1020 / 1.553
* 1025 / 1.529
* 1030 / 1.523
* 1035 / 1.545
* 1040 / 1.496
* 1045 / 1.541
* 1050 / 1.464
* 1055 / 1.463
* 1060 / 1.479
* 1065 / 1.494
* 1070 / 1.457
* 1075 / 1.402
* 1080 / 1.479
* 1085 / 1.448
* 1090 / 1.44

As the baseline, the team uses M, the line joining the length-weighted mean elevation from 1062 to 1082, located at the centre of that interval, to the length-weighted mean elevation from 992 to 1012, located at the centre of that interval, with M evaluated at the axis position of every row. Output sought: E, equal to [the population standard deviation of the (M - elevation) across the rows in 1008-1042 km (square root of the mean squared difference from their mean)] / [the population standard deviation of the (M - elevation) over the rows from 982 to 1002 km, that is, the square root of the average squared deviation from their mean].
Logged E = 1.0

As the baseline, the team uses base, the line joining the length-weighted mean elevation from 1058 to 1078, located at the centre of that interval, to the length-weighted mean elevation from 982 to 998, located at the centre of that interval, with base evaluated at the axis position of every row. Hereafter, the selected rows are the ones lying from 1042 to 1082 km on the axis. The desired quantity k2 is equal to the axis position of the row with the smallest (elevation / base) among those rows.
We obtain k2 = 1075 km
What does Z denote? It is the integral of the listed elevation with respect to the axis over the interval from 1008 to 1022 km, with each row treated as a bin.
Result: 21.7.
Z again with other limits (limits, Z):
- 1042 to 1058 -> 23.8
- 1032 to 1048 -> 24.4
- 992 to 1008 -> 23.8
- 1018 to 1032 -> 21.5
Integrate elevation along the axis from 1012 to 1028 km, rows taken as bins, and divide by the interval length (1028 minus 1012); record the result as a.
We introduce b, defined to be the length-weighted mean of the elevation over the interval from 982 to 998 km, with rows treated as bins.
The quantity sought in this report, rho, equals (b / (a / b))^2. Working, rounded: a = 1.54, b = 1.50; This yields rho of 2.11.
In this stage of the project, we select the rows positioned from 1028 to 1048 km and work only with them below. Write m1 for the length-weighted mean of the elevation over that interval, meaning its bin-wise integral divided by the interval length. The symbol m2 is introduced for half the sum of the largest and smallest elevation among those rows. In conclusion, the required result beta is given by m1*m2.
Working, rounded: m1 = 1.525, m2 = 1.52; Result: 2.32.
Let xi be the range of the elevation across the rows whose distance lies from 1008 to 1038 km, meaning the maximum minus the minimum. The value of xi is 0.032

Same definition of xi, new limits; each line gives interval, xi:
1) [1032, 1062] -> 0.082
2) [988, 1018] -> 0.078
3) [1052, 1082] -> 0.092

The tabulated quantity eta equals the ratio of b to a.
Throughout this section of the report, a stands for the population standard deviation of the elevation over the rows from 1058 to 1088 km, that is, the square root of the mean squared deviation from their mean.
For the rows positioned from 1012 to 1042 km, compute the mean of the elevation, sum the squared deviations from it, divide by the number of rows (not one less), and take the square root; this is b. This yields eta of 0.68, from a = 0.0300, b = 0.020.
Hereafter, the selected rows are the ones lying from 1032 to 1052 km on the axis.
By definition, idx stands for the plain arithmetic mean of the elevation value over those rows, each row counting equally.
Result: 1.51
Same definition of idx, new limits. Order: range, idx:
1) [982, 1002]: 1.50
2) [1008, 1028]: 1.54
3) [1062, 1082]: 1.46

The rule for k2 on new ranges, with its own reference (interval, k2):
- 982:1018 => 995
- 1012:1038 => 1030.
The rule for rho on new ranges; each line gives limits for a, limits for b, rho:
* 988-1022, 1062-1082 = 1.97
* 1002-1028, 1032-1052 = 2.24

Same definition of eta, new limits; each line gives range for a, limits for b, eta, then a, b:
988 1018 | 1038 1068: 0.91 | 0.0290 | 0.026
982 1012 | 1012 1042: 0.94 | 0.0217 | 0.020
